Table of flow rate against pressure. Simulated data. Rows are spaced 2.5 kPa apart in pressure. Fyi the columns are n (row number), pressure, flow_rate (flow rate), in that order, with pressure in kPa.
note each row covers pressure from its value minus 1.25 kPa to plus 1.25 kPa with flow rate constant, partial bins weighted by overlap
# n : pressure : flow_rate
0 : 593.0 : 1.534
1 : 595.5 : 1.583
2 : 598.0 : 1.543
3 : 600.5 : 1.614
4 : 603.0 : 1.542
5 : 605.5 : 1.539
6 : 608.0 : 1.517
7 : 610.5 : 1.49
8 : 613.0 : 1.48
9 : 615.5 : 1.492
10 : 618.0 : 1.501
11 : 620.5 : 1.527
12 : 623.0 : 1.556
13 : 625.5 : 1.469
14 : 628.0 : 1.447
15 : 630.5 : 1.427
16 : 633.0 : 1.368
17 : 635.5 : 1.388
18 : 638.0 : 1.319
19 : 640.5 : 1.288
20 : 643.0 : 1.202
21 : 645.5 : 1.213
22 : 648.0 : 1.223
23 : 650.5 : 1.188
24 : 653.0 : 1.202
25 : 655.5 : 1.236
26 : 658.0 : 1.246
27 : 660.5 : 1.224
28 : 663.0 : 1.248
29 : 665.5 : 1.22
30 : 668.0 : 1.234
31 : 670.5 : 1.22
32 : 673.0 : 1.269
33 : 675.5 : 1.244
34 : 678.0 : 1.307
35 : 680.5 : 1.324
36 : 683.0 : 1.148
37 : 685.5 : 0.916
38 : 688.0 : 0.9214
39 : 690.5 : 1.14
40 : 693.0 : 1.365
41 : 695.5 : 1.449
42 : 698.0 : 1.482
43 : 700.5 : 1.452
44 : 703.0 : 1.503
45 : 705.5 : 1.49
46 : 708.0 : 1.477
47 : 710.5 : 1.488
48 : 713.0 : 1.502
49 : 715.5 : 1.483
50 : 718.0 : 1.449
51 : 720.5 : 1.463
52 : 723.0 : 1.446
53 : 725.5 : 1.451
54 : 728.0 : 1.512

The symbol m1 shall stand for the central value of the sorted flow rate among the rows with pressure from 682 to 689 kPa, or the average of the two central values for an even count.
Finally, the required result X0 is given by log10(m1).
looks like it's -0.036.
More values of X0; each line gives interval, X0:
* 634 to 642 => 0.120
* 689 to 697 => 0.135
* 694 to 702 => 0.162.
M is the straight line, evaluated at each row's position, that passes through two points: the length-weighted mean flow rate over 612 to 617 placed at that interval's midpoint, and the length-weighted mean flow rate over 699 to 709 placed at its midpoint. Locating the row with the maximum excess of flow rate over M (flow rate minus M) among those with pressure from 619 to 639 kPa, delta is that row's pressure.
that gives 623.0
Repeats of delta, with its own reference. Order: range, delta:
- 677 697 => 695.5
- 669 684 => 680.5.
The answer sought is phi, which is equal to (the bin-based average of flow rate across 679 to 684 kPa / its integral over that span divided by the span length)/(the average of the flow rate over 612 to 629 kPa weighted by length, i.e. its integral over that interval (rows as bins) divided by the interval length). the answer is 0.83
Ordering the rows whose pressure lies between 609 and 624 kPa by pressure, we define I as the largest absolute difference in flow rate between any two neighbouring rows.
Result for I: 0.029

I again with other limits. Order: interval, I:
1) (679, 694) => 0.232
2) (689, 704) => 0.225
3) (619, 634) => 0.087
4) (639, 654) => 0.086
